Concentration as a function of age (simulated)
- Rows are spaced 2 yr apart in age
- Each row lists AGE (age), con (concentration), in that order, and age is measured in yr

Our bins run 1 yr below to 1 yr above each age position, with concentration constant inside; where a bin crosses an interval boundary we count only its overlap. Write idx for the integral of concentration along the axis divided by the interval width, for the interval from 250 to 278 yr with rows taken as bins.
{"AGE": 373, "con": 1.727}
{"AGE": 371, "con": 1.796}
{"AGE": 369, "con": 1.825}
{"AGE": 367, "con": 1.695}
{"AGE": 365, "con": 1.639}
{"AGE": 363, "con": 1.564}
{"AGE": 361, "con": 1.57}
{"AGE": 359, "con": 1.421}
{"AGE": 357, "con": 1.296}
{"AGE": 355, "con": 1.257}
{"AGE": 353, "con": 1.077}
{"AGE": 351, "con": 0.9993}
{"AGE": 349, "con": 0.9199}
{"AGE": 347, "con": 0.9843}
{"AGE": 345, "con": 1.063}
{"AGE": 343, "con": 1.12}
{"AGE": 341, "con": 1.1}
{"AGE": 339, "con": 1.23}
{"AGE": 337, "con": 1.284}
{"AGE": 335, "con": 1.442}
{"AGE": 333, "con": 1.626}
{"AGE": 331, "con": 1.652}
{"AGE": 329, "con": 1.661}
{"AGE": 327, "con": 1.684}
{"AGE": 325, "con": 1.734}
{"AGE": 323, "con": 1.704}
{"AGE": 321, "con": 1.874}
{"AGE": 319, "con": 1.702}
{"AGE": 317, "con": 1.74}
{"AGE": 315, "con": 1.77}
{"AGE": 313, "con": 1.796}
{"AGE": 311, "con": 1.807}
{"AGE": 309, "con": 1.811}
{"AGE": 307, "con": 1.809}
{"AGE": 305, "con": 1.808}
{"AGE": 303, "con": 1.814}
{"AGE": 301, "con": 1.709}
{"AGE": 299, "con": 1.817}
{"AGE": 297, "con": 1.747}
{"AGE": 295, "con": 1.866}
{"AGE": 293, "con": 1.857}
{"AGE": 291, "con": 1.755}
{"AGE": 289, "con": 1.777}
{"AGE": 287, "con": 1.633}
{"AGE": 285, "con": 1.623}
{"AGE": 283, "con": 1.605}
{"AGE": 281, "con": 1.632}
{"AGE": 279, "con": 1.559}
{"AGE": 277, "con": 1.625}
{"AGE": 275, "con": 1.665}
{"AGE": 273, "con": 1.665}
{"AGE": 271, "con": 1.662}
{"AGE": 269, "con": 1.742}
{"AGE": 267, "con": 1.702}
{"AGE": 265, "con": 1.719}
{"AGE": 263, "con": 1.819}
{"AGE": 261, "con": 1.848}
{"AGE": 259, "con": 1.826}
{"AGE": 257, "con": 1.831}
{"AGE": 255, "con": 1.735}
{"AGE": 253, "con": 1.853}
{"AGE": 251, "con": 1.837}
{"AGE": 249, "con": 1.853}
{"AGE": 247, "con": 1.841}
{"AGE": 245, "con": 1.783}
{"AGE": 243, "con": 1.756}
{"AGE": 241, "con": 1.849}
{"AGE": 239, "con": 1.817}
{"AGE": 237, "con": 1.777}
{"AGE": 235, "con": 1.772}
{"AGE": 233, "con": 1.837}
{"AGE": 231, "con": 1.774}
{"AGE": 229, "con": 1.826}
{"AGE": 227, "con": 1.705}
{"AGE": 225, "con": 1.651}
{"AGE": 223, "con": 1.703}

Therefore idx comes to 1.75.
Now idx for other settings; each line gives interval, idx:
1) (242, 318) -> 1.76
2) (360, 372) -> 1.68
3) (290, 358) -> 1.54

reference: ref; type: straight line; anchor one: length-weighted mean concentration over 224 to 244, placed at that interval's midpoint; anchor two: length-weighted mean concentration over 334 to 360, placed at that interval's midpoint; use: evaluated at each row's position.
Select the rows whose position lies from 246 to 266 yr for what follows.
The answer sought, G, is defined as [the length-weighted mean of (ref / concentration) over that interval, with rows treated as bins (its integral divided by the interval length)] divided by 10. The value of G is 0.091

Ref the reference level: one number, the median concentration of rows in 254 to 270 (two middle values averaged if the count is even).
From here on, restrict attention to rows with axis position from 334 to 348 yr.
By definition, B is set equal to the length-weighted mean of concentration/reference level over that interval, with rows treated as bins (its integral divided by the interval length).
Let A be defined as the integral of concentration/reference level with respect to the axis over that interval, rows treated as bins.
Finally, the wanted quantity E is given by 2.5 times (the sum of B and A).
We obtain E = 24.7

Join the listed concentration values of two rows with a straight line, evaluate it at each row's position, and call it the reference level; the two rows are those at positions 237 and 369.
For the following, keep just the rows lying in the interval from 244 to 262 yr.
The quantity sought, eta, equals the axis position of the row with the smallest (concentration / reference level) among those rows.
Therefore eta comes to 255 yr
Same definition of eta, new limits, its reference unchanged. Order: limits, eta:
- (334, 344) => 341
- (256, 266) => 265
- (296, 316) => 301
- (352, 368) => 353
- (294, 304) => 301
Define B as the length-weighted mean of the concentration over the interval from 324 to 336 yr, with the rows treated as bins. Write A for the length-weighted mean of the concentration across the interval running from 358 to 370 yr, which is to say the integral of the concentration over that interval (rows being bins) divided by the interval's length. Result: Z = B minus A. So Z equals 0.01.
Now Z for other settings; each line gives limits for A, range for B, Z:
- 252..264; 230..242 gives -0.01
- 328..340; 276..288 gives 0.13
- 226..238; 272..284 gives -0.16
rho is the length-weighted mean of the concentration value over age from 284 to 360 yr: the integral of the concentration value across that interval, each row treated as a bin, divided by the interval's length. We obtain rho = 1.55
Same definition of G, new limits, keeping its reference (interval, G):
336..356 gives 0.107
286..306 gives 0.081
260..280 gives 0.093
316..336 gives 0.076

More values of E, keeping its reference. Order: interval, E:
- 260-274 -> 36.6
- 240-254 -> 38.4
